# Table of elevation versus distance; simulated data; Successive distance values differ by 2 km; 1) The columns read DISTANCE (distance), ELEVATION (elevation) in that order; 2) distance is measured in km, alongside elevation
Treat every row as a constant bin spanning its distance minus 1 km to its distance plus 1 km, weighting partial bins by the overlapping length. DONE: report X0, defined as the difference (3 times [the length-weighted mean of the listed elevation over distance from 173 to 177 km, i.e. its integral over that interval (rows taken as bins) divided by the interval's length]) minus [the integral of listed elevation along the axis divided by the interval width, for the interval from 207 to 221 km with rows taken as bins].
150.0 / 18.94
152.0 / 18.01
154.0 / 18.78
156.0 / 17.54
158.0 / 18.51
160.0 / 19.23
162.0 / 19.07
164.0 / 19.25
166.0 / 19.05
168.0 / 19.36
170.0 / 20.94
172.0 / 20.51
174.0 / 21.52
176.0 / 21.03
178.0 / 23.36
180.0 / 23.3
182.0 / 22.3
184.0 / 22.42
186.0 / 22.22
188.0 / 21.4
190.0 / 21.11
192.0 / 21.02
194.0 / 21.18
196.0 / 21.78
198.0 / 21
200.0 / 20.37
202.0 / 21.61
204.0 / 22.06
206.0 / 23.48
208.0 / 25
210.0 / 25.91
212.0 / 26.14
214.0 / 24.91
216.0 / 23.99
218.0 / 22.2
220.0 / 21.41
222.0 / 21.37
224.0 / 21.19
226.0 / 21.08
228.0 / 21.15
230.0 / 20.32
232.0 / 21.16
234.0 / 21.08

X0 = 39.6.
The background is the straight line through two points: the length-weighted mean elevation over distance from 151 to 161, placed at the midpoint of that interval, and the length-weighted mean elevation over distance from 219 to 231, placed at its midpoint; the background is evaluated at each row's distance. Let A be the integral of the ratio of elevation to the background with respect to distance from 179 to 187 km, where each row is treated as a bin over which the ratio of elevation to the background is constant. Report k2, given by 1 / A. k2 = 0.108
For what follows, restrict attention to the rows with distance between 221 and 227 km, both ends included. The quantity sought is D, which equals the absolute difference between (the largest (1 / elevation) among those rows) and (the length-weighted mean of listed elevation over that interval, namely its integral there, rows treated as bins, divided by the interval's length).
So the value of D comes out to 21.2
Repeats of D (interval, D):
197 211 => 22.7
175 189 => 22.2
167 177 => 20.6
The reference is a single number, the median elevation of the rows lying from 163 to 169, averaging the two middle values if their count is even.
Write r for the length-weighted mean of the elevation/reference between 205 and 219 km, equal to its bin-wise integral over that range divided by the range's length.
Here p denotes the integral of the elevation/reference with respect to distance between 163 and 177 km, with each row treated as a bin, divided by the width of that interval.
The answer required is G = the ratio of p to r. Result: 0.8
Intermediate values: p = 1.051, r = 1.27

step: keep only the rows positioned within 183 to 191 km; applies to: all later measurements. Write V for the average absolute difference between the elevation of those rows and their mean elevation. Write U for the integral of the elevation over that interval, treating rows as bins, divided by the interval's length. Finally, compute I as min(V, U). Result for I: 0.5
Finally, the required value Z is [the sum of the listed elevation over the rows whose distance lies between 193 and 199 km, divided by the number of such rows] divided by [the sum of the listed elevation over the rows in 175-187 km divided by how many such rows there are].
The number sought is 0.95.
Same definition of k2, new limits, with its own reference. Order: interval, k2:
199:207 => 0.116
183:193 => 0.091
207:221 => 0.061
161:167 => 0.163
